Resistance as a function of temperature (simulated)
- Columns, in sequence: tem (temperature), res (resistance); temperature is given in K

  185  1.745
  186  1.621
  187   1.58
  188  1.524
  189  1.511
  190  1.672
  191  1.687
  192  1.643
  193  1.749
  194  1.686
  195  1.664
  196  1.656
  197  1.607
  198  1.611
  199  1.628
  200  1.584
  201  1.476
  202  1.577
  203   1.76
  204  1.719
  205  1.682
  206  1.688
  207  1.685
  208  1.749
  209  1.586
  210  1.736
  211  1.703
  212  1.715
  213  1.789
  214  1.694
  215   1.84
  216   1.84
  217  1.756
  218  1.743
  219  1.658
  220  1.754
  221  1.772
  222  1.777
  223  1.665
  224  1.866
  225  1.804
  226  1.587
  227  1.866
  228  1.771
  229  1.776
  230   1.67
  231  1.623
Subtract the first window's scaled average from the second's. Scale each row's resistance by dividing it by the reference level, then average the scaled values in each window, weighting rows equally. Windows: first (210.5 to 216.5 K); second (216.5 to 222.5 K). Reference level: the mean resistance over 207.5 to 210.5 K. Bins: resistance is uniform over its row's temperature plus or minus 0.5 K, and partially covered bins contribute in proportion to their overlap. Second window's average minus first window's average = -0.012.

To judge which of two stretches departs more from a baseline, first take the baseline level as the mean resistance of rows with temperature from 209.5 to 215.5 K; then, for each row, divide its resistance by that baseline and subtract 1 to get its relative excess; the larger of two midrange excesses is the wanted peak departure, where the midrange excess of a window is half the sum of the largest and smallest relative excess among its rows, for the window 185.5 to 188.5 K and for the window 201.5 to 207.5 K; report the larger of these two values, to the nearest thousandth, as -0.044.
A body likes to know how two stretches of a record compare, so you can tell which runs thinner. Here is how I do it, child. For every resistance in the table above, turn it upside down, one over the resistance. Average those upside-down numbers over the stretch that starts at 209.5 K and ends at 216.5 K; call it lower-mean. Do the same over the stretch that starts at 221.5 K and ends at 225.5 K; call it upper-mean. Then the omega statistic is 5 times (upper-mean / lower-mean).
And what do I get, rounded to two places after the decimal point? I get 4.95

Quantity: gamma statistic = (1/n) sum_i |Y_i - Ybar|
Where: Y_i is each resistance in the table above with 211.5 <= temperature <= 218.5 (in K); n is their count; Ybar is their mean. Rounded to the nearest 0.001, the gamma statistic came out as 0.047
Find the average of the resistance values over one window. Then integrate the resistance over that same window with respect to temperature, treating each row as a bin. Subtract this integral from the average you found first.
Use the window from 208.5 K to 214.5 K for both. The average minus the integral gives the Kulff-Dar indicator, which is -8.52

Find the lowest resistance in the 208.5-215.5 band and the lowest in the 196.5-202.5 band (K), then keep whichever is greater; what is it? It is 1.59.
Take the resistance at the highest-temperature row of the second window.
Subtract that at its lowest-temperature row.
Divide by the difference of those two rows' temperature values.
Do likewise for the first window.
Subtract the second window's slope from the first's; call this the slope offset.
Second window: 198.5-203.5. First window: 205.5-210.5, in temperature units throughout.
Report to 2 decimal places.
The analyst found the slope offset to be -0.02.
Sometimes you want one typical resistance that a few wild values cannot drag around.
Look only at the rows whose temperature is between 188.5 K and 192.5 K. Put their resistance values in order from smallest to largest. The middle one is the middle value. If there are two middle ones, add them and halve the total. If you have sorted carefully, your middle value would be 1.66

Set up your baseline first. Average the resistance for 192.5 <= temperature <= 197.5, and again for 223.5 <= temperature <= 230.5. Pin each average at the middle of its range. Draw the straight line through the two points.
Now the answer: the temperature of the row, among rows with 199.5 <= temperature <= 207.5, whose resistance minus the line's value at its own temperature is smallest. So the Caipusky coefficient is 201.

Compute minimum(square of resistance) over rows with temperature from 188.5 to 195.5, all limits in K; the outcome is 2.28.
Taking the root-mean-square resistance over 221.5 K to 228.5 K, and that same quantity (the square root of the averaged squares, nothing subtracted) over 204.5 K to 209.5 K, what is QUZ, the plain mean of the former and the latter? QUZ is 1.72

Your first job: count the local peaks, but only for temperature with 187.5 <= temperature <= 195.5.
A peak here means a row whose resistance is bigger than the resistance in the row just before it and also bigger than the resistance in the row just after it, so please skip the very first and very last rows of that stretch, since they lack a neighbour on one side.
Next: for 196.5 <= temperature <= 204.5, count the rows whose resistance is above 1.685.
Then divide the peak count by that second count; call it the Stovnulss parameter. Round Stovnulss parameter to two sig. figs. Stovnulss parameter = 1.0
